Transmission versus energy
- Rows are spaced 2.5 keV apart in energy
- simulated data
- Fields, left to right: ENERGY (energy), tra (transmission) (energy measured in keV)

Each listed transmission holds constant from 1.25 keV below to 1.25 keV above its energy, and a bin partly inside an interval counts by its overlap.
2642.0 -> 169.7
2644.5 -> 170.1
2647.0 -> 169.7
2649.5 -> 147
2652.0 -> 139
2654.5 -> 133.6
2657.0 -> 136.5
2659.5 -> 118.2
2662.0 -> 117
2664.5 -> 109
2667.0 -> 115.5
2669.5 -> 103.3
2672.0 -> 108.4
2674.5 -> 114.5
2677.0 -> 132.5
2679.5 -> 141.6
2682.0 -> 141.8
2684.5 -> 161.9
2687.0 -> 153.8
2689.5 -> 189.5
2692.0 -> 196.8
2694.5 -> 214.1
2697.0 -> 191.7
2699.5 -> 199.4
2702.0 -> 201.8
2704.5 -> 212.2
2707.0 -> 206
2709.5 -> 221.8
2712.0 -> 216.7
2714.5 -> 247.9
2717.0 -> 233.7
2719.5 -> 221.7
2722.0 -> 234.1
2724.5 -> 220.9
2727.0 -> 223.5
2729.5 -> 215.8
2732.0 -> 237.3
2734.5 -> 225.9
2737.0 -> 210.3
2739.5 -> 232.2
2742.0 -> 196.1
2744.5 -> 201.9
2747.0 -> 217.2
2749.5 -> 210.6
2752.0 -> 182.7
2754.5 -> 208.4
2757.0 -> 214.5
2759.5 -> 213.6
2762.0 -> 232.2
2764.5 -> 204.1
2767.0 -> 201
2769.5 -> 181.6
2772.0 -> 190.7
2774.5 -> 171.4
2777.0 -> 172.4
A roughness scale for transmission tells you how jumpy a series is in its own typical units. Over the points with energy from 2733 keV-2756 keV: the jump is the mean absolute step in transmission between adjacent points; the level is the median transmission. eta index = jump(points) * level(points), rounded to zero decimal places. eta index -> 4072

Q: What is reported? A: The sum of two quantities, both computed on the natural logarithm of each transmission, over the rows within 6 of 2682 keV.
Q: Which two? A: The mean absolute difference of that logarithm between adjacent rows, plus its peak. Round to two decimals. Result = 5.15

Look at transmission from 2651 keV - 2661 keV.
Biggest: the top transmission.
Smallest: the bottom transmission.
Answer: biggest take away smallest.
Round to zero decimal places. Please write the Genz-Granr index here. 21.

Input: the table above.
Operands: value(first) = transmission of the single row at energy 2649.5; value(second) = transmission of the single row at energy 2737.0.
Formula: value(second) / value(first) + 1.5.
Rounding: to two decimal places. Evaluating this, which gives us 2.93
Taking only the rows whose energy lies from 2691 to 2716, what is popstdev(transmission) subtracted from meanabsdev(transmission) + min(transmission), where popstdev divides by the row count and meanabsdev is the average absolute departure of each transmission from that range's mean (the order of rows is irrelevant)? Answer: 188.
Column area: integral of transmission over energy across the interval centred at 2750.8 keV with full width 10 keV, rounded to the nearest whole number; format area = 2047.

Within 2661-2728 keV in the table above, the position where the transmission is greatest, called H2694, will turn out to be 2714.5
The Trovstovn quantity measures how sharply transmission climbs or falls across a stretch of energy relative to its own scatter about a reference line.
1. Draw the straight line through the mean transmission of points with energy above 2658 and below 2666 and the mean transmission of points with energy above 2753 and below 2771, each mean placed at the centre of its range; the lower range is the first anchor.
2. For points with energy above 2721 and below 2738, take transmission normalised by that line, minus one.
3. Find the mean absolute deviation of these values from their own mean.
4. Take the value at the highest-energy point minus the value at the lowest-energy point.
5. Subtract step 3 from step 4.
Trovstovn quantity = -0.29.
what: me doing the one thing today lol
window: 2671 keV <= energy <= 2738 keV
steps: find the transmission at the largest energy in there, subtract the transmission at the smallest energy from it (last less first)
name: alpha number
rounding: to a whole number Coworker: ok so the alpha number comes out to 102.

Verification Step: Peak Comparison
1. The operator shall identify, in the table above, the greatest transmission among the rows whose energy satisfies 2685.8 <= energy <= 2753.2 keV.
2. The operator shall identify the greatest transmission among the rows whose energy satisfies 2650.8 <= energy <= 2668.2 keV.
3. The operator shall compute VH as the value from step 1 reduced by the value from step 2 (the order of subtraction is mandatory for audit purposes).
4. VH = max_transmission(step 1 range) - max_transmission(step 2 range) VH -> 109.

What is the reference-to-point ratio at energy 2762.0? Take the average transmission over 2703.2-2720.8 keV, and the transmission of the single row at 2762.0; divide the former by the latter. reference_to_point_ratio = 1.0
